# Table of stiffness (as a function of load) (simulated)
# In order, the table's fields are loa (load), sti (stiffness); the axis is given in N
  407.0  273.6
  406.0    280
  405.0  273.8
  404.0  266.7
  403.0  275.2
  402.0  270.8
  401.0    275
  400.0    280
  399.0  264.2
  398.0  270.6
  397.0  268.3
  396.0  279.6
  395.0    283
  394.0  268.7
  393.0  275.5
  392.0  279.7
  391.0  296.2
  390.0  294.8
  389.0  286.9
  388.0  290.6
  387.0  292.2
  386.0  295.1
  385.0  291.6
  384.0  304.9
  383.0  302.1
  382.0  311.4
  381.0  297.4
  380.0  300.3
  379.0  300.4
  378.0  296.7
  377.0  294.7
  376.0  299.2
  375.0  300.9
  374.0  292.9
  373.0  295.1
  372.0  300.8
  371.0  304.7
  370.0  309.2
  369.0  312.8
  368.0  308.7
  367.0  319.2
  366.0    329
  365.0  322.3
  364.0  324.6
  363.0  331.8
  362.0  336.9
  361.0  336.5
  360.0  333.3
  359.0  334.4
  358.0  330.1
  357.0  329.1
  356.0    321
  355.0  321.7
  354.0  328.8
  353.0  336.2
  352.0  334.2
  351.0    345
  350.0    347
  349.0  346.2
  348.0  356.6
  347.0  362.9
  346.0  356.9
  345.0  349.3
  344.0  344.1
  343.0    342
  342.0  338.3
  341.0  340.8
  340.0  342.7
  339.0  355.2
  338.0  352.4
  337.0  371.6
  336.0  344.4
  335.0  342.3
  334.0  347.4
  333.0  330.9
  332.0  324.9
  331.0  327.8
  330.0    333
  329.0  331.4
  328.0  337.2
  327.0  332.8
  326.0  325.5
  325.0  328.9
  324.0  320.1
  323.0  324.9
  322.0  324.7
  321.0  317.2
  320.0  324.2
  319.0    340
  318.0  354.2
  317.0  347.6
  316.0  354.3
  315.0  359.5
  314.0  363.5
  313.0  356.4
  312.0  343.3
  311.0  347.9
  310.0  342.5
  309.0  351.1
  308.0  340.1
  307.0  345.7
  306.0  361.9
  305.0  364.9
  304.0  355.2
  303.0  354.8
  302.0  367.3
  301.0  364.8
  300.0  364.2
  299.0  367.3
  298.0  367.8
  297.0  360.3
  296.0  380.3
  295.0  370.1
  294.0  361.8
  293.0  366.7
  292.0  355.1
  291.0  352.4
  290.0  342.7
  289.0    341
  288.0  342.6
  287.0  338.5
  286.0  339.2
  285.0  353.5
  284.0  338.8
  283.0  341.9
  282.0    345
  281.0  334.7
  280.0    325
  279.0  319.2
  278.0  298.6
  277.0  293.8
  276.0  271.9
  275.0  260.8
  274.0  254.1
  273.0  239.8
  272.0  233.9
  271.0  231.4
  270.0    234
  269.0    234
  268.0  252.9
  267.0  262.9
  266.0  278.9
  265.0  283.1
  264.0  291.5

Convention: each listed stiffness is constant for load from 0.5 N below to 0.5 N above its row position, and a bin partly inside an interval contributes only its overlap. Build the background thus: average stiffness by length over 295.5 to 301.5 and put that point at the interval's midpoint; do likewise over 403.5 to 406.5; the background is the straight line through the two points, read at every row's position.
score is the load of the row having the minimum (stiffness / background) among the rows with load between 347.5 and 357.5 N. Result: 355.0 N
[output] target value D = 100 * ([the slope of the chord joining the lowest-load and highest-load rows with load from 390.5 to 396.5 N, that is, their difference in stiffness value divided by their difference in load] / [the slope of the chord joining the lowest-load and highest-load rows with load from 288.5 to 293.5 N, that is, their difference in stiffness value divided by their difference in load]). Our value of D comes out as -52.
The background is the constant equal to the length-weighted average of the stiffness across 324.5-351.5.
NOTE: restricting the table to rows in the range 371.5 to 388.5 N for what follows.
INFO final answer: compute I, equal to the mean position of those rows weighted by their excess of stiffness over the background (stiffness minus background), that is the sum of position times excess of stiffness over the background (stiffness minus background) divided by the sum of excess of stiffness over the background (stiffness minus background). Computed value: 380.1 N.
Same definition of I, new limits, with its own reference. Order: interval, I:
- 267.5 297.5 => 269.1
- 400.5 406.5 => 403.5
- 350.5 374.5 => 366.4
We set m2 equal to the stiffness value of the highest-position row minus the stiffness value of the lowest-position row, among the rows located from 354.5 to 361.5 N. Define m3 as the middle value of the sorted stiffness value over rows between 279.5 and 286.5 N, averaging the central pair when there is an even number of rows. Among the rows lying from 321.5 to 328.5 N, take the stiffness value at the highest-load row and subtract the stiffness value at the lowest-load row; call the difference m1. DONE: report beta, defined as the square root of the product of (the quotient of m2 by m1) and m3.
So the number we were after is 20.0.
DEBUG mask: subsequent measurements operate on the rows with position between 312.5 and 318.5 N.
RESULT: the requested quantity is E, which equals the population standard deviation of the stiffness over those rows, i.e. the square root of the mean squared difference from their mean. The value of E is 4.9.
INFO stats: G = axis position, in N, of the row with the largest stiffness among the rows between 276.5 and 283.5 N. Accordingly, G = 282.0 N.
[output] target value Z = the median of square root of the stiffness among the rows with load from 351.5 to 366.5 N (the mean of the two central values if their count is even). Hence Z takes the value 18.17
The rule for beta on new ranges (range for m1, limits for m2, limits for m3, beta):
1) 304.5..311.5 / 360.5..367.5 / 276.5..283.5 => 18.2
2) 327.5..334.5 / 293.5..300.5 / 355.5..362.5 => 8.9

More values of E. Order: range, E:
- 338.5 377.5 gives 18.8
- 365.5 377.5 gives 10.3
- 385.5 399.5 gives 10.7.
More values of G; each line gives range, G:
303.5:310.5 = 305.0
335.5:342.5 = 337.0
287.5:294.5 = 293.0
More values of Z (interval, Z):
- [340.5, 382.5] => 18.14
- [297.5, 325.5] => 18.78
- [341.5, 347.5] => 18.62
